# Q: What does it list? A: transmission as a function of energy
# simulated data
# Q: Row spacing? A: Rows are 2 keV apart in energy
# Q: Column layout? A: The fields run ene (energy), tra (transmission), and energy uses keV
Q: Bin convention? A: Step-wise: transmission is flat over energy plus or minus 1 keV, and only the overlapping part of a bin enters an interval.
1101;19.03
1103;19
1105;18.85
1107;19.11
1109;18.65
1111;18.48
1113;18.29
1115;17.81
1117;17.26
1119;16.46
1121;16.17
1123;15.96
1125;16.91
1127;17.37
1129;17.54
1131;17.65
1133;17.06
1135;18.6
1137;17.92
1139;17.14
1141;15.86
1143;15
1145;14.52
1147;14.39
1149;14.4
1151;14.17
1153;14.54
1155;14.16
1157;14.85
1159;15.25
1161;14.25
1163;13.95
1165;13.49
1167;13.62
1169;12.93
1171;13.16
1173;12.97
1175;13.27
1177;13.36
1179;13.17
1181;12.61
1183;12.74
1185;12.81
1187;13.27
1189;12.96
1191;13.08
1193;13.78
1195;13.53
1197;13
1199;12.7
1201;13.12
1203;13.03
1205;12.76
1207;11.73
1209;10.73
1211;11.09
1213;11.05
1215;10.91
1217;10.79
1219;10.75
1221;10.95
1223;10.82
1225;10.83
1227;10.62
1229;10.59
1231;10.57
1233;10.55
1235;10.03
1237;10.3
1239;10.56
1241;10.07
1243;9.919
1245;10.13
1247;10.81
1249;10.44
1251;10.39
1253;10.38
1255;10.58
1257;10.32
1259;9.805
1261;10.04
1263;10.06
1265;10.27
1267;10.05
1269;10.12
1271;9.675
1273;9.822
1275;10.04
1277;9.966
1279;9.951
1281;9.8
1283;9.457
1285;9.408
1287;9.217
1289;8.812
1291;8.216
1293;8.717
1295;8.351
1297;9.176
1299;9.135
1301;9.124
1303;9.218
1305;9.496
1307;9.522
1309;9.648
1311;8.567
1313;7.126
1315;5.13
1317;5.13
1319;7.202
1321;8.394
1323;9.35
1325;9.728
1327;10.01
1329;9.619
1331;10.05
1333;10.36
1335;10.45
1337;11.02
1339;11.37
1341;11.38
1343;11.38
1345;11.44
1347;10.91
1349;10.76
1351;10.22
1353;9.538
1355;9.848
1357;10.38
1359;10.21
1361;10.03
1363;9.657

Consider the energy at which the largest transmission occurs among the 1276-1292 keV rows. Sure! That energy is 1277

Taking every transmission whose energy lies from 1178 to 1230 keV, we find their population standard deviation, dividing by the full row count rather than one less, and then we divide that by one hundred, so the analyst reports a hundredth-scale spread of 0.011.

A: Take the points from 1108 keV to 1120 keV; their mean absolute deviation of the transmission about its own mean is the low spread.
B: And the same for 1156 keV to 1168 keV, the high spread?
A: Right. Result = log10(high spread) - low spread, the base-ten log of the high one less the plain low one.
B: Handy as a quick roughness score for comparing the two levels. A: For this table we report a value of -0.91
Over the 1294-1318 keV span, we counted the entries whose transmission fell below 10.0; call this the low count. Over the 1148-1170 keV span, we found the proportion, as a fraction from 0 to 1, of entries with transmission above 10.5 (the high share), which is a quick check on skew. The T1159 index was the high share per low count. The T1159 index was 0.08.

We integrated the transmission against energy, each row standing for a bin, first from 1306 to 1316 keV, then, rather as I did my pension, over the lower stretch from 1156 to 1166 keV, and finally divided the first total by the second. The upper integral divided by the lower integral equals 0.56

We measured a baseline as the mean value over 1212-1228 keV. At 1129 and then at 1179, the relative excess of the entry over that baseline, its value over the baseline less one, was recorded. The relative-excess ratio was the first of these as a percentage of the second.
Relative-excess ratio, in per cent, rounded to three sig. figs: 288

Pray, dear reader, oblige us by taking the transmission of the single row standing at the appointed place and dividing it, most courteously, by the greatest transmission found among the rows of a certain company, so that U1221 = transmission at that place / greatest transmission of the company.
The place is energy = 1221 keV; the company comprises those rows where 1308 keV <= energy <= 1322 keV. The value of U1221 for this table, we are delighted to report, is 1.1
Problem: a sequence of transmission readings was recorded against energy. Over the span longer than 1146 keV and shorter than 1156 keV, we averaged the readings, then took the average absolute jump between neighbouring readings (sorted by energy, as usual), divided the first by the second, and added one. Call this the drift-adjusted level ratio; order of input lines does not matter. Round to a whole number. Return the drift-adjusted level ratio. 59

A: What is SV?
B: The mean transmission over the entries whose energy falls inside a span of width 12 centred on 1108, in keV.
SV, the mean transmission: 19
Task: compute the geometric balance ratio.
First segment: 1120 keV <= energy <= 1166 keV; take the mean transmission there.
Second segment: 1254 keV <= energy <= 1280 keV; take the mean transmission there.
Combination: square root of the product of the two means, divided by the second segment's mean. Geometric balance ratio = 1.25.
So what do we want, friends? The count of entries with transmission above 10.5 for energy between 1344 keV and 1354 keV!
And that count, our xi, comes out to 3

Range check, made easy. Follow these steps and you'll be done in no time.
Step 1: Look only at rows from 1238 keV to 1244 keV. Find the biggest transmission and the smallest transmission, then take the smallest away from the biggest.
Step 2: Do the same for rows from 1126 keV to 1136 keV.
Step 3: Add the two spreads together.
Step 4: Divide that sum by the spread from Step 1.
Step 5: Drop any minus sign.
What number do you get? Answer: 3.4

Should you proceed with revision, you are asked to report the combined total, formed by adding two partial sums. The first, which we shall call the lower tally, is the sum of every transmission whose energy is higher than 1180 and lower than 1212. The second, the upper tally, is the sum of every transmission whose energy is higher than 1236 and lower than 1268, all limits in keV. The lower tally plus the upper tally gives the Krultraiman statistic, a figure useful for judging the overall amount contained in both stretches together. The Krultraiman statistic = 367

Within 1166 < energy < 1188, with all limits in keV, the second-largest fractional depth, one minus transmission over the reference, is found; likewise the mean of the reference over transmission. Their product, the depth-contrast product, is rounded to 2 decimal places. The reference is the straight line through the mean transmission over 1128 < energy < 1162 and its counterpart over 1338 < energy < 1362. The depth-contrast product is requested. 0.17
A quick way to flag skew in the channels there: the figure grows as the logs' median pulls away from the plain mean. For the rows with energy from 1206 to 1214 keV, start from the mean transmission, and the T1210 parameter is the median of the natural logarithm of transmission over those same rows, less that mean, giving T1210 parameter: -8.7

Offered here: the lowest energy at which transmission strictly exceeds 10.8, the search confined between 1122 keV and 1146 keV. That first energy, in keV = 1123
